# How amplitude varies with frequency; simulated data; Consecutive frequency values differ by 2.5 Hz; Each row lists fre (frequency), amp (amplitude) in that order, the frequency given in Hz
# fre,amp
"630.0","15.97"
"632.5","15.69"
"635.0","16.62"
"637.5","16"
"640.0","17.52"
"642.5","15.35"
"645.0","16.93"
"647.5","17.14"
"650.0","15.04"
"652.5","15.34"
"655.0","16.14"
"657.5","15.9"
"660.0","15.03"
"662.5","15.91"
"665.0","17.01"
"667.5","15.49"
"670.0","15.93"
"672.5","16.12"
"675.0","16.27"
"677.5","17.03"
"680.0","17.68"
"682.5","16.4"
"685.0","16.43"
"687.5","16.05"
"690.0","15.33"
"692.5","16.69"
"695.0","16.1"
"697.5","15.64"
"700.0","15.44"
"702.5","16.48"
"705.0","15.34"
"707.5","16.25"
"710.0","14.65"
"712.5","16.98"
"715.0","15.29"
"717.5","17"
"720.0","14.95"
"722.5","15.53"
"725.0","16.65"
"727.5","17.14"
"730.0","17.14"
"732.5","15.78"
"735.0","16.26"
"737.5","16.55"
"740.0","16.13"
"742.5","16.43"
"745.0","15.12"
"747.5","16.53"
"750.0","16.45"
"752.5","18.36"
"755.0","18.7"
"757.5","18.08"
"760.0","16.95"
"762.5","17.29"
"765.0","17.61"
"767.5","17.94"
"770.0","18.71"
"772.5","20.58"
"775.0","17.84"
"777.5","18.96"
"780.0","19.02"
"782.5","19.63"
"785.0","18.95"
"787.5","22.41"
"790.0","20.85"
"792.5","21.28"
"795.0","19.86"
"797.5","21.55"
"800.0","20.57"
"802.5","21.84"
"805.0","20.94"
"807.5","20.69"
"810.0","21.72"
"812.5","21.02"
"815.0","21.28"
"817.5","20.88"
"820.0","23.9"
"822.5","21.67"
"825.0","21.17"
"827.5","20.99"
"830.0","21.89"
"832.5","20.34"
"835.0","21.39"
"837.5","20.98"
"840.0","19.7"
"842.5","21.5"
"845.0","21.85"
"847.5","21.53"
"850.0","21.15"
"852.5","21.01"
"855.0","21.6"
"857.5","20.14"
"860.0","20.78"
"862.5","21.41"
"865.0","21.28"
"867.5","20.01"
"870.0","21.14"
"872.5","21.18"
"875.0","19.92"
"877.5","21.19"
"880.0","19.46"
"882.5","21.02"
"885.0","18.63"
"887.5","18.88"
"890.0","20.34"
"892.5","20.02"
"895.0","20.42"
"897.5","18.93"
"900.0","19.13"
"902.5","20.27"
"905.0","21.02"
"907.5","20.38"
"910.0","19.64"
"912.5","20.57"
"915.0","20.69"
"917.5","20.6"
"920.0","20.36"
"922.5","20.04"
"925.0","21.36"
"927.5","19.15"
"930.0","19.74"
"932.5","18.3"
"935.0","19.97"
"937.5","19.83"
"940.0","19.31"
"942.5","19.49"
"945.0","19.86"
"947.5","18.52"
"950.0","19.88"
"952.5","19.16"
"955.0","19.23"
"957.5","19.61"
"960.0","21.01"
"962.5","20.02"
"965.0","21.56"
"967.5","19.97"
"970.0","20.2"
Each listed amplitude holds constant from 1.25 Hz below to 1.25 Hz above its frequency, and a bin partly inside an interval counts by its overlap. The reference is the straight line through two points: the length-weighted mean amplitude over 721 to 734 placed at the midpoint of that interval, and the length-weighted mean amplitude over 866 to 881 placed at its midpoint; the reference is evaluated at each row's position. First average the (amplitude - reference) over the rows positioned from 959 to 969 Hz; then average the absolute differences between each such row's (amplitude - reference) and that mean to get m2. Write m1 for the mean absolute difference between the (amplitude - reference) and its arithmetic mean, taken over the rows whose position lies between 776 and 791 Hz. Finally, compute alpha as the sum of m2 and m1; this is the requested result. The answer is 1.7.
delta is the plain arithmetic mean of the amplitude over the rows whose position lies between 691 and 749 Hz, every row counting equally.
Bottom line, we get 16.1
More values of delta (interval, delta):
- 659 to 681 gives 16.3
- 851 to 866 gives 21.0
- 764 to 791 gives 19.3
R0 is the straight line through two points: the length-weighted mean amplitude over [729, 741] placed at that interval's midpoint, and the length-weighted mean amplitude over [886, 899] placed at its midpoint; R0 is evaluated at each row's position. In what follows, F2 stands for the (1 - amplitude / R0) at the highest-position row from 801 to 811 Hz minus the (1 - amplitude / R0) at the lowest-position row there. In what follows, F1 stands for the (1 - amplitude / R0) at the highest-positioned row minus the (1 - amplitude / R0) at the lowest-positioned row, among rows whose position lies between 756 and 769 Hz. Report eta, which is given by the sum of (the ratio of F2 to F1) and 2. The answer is 2.8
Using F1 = 0.02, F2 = 0.02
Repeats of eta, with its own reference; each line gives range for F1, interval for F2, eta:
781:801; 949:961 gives 3.5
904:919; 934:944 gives 2.9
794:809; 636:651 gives -0.9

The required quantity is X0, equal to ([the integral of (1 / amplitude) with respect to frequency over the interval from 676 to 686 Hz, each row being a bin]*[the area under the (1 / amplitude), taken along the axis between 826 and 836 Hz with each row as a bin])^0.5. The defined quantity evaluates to 0.530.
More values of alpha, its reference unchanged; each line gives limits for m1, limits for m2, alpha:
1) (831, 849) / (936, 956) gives 1.0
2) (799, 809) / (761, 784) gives 1.2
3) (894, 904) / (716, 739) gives 1.3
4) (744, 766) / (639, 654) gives 1.8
